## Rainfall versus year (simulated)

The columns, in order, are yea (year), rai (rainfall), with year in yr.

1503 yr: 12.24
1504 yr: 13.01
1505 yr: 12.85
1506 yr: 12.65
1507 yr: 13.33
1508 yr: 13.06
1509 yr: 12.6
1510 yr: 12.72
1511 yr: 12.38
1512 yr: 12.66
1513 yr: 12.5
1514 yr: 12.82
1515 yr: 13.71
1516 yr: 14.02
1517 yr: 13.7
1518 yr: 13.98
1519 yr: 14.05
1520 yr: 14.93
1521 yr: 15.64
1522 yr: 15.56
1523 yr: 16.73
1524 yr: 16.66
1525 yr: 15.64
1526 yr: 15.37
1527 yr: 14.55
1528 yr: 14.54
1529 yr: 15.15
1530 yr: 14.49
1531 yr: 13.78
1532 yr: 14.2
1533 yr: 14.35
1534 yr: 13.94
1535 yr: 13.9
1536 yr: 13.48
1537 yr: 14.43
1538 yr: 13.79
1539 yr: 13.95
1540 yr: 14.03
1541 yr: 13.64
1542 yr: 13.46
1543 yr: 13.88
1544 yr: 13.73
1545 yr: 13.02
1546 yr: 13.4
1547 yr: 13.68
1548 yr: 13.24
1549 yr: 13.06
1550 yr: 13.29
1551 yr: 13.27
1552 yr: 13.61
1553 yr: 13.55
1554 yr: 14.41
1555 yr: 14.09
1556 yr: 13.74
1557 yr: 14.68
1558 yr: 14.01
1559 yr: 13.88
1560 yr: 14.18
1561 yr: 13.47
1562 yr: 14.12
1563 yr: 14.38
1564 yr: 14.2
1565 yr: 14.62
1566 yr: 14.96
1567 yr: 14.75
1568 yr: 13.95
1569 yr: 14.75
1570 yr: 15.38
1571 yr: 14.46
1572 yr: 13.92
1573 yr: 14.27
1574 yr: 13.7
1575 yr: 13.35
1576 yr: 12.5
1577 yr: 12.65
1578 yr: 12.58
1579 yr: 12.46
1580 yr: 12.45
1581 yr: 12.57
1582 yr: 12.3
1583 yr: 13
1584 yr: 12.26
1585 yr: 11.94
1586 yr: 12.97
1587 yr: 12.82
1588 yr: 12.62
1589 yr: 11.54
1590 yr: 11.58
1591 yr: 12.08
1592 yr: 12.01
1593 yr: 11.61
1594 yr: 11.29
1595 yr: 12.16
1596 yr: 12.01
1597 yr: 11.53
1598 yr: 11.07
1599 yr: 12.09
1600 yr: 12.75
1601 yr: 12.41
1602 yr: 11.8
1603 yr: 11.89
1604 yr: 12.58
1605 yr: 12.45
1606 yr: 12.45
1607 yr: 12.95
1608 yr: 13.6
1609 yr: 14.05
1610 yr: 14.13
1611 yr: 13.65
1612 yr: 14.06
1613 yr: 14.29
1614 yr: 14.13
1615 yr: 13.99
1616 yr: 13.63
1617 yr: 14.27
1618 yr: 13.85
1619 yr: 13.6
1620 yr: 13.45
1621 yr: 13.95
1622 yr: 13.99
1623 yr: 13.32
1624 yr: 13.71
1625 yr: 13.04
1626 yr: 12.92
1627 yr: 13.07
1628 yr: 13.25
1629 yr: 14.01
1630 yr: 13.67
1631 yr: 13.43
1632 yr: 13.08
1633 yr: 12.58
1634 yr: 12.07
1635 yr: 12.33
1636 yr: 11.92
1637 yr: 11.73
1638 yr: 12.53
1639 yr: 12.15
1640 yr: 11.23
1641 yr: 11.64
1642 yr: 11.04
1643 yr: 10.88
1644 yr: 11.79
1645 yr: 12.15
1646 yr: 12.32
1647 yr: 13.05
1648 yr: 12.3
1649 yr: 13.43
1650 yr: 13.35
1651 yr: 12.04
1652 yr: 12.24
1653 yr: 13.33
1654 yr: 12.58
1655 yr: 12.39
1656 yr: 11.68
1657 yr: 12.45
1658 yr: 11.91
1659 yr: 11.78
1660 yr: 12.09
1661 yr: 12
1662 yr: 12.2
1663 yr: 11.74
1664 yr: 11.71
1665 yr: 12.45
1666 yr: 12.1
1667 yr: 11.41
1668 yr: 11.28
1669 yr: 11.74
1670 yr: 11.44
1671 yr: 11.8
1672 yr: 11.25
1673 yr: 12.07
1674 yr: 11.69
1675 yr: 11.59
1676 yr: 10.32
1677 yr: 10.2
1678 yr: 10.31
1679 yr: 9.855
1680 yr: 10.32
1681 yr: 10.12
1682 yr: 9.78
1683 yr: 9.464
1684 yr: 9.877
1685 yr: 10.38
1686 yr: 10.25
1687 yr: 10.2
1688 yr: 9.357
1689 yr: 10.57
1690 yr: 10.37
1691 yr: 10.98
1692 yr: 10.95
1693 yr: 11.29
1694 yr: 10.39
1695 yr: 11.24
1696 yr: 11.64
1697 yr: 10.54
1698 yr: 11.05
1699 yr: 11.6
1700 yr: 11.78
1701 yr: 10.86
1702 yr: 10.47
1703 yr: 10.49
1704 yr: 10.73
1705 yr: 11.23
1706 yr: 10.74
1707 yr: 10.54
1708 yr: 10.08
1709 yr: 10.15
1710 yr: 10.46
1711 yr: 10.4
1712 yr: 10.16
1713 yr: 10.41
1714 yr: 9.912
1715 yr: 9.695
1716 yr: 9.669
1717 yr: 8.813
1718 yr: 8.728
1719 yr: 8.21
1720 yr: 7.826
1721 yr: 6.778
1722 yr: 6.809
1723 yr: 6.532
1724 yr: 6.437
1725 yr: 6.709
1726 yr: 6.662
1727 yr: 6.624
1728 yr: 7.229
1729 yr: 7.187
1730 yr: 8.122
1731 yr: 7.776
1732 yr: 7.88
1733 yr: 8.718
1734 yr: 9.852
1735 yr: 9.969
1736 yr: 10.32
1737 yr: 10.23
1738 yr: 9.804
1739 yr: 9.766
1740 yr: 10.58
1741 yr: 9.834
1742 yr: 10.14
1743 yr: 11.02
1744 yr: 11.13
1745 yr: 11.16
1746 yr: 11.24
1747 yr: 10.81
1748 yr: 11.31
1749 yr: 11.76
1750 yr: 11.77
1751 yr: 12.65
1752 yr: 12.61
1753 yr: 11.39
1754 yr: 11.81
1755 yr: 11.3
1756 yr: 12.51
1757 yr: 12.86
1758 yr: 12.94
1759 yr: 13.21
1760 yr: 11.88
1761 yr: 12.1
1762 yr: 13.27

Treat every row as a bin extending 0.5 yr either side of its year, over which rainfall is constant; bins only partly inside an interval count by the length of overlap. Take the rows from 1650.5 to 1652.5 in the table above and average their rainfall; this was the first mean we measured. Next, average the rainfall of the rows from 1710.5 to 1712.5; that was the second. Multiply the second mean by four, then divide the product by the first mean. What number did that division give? 3.39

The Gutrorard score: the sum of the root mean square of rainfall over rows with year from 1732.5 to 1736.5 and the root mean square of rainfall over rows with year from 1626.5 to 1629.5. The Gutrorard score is 23.2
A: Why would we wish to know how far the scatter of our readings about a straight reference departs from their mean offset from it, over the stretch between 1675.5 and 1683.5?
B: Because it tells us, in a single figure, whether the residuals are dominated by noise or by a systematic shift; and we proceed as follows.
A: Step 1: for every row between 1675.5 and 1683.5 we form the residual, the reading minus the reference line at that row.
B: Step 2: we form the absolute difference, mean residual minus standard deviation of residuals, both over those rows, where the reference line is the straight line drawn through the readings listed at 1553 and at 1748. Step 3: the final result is 2.3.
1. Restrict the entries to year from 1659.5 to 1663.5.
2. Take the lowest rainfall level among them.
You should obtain 11.74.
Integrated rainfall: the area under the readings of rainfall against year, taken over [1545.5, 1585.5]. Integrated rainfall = 545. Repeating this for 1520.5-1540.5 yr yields 294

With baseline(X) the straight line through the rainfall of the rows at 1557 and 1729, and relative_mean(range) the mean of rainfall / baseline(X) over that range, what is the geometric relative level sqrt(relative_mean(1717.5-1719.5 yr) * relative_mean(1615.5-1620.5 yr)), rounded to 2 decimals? 1.13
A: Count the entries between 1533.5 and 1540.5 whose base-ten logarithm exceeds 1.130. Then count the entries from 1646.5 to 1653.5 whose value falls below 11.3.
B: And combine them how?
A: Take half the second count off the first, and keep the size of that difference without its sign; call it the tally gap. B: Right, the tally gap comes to 6.0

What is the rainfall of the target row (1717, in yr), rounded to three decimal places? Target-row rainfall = 8.813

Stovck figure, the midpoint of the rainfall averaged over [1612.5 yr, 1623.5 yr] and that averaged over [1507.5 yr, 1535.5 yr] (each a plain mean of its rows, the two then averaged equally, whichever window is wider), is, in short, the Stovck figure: 14.0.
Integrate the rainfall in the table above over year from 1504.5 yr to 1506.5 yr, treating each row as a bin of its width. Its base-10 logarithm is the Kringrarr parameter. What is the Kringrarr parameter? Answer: 1.41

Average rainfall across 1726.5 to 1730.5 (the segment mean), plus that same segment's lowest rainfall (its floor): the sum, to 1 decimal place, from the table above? 13.9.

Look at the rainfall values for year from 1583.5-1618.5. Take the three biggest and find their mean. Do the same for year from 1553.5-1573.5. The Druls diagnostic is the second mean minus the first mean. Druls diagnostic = 0.8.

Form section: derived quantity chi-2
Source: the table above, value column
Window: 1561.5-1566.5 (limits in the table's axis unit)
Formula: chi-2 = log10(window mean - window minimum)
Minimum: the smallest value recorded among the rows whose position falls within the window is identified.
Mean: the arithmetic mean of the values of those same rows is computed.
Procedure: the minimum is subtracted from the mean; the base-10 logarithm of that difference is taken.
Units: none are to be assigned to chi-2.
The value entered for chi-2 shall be -0.5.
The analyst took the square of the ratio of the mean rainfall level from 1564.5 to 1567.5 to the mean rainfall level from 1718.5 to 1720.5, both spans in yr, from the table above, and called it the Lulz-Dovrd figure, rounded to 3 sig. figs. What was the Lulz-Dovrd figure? 3.40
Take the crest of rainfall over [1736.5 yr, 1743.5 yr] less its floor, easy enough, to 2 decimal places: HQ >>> 1.25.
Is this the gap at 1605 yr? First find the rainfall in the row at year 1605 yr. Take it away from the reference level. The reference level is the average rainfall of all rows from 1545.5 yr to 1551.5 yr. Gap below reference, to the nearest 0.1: 0.9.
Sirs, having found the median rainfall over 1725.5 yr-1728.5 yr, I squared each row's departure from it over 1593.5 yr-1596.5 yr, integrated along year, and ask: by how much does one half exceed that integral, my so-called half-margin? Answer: -80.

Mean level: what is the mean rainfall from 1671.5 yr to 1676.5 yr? 11.4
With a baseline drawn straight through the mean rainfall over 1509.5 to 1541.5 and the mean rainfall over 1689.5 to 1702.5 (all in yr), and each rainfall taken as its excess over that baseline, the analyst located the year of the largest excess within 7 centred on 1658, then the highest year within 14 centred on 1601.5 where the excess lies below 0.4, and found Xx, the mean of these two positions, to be 1632.0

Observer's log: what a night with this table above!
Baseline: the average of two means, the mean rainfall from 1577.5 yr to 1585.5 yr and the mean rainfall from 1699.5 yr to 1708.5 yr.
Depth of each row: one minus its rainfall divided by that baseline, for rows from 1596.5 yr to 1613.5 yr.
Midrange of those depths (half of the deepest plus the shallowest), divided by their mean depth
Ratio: 0.89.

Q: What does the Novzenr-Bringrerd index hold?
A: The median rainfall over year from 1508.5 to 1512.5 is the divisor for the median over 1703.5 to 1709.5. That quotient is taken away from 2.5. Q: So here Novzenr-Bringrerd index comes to 1.66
